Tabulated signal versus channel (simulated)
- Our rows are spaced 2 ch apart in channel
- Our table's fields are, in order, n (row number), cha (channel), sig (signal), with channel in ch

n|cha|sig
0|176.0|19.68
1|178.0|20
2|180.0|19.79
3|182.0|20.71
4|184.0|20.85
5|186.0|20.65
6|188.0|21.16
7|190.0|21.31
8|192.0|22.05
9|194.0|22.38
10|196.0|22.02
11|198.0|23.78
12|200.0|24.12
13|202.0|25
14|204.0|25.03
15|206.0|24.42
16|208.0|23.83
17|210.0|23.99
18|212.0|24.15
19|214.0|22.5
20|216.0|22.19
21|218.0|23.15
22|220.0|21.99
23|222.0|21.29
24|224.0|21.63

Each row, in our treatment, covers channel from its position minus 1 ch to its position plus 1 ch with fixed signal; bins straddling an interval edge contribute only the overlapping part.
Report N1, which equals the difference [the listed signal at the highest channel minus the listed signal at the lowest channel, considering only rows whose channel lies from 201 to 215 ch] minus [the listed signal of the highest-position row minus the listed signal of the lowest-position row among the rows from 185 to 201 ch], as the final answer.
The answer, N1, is -6.0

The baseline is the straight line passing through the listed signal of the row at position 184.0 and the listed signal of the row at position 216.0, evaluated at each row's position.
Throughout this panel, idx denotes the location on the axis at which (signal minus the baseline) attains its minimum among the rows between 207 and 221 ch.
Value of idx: 220.0 ch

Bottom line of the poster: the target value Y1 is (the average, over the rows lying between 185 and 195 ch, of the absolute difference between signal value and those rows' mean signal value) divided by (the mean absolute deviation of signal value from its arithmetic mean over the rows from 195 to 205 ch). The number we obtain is 0.6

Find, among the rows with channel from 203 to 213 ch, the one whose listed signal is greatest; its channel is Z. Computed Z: 204.0 ch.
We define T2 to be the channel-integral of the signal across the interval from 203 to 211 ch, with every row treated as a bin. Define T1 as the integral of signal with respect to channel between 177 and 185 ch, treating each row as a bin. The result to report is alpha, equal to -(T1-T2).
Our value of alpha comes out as 32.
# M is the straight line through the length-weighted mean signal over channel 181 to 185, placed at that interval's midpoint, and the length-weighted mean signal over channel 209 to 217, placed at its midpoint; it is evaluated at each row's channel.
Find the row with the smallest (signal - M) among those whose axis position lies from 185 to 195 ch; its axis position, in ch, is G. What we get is 186.0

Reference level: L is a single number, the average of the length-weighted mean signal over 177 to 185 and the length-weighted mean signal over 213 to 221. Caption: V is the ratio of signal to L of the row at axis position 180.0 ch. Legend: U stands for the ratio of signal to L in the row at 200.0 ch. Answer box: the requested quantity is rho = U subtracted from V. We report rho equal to -0.2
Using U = 1.13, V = 0.92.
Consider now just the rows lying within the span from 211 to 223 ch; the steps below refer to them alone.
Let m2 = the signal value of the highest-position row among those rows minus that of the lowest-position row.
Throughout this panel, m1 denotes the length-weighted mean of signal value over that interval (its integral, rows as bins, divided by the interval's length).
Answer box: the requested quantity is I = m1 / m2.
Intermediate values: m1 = 22.5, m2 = -2.9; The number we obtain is -8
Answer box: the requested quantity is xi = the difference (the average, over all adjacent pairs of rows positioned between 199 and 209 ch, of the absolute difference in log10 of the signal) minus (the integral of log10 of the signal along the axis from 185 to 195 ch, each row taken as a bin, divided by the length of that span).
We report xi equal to -1.32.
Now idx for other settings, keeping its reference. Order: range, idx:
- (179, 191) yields 180.0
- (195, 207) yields 196.0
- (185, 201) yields 186.0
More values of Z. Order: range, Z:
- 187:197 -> 194.0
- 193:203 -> 202.0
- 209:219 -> 212.0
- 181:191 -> 190.0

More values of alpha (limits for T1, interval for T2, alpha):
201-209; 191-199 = -16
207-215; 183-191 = -21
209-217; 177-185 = -23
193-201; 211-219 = -1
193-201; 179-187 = -21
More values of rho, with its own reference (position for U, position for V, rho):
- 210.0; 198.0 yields 0.0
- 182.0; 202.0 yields 0.2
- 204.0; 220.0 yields -0.1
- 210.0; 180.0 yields -0.2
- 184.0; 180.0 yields 0.0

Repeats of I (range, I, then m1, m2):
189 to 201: 8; 22.6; 2.8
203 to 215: -9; 24.0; -2.5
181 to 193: 16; 21.1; 1.3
